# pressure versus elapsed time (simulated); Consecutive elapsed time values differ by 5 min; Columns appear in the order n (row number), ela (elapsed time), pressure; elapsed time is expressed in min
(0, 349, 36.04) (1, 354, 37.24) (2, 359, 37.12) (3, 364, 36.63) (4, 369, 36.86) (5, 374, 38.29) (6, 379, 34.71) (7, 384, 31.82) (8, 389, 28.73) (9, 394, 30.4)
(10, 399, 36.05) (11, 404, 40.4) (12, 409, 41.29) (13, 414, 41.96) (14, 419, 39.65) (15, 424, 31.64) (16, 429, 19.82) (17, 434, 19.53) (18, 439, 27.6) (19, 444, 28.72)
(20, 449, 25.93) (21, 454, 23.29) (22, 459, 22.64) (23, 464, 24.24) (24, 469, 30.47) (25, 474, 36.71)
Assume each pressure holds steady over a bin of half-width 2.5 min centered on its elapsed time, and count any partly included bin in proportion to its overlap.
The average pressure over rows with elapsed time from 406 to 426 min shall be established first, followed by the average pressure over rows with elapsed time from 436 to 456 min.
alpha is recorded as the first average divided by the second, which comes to 1.5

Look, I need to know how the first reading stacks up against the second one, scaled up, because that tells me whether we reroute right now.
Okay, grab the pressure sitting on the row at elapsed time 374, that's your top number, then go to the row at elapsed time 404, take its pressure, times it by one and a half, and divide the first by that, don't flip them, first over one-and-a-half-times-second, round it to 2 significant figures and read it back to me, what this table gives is 0.63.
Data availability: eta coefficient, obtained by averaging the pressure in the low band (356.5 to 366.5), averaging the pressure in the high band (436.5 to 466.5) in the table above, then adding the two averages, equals 62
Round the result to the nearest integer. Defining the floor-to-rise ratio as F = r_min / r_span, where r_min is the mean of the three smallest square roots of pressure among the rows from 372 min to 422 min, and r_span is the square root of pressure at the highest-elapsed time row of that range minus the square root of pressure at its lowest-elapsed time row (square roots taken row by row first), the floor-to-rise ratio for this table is 51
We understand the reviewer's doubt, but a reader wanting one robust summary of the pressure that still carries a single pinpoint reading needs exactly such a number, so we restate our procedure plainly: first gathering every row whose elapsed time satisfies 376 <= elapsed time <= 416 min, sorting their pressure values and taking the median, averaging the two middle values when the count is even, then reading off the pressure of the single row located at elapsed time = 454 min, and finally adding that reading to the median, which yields 58.7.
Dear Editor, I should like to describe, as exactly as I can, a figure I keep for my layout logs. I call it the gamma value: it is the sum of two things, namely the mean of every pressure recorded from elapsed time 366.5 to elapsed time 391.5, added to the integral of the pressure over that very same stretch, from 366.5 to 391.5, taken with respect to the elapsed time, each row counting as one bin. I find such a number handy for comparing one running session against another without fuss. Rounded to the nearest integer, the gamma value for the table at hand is 886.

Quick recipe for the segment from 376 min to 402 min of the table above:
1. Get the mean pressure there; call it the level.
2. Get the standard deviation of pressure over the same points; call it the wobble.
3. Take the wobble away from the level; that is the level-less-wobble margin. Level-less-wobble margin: 30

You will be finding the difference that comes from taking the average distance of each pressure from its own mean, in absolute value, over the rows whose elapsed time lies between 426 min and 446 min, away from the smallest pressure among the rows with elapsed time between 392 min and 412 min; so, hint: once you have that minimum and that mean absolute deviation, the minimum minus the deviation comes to 26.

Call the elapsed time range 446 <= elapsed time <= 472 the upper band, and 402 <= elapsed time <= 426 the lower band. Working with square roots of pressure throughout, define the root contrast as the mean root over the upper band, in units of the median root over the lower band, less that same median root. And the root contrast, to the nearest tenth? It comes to -5.6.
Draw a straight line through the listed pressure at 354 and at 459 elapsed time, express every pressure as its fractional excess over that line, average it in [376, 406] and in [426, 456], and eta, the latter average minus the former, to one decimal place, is -0.1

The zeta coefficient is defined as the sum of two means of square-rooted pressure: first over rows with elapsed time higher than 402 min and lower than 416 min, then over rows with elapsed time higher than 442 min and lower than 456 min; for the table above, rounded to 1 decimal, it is 11.5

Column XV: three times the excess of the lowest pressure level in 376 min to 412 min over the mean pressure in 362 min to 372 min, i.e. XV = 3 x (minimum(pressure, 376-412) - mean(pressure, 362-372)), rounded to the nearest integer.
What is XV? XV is -24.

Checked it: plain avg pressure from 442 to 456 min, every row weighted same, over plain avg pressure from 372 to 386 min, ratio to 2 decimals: 0.74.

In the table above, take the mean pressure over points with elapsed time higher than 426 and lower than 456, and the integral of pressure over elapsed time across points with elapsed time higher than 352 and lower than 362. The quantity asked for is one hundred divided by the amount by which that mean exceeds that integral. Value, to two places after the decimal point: -0.29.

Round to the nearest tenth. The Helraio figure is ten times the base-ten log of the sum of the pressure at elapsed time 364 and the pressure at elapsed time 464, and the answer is 17.8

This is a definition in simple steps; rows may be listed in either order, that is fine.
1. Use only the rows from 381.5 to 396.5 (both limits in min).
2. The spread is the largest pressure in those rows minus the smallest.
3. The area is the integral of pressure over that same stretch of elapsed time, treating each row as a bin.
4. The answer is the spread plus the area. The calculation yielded 458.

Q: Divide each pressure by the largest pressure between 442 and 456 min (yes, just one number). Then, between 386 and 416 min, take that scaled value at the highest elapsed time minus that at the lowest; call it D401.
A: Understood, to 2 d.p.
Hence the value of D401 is 0.46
